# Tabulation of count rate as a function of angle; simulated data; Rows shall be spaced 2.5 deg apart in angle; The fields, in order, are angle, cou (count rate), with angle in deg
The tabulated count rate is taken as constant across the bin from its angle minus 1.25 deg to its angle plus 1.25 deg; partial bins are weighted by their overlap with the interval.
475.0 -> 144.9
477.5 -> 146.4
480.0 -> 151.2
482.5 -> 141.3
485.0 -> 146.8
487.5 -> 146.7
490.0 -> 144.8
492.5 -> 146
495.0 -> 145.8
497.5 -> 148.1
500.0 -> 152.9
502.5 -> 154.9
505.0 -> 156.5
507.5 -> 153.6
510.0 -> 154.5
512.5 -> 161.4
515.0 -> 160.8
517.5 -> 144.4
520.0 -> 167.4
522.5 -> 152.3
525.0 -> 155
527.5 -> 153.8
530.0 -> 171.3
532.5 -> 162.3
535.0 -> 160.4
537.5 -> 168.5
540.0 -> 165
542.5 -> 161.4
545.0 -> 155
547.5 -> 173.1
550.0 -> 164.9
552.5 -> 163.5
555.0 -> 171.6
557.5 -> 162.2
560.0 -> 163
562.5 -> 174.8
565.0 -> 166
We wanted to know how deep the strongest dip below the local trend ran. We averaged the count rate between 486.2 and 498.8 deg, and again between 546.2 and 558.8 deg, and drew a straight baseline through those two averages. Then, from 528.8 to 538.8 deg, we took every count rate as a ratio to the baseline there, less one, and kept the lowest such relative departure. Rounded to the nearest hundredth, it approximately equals 0.00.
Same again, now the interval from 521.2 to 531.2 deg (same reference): -0.03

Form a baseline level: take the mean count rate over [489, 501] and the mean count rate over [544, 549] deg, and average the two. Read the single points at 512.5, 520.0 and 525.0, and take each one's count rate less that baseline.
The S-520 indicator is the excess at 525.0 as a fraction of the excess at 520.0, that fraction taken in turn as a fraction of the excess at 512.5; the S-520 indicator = 0.0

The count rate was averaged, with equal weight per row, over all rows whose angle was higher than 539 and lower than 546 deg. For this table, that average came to 160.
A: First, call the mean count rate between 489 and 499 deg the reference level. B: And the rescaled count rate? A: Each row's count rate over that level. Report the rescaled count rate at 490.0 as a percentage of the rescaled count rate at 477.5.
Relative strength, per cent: 99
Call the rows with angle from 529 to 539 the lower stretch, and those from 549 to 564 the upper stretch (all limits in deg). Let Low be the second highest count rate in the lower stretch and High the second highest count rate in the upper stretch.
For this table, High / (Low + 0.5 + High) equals 0.504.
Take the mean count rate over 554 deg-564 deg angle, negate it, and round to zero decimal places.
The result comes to -168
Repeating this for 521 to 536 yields -159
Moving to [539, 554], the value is -164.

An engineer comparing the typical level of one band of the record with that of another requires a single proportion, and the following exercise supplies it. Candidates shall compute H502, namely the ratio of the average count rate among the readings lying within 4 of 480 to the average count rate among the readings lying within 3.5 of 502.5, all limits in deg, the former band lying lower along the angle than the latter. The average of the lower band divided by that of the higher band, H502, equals 0.95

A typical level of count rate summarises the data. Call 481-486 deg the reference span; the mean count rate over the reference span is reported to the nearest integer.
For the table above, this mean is 144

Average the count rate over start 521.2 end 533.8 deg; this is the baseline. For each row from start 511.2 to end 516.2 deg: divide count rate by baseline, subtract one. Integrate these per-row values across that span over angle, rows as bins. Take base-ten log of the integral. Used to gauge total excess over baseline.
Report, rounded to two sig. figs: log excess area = -1.2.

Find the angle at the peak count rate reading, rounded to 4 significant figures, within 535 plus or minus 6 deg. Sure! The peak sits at 530.0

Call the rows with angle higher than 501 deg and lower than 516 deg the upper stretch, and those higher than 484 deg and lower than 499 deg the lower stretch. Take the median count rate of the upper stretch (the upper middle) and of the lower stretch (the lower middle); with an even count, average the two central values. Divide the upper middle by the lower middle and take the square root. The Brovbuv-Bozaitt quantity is 1.03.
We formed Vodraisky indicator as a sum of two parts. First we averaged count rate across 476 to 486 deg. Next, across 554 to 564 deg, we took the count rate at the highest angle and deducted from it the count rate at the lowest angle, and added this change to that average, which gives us 150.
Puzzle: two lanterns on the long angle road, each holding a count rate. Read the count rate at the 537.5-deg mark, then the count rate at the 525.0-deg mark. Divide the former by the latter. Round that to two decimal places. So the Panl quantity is 1.09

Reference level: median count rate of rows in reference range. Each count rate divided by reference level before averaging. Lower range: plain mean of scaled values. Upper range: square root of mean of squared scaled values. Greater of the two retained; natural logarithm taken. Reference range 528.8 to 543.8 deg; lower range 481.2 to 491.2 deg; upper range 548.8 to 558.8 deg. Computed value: 0.0118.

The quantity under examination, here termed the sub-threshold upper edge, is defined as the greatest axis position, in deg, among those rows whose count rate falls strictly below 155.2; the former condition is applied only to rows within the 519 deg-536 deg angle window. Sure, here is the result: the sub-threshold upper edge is 527.5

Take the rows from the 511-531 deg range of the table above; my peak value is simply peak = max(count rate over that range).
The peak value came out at 171.3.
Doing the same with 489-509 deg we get 156.5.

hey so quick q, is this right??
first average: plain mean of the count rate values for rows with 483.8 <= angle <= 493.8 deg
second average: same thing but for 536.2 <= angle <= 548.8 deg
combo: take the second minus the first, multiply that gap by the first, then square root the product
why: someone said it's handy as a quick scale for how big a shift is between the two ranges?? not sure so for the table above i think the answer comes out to 52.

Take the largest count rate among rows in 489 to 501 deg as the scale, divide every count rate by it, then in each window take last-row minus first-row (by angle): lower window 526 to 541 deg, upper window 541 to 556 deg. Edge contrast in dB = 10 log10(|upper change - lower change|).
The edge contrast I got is -22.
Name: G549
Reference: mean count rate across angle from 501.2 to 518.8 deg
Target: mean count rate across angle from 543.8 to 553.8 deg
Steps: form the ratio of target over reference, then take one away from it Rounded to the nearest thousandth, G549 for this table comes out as 0.058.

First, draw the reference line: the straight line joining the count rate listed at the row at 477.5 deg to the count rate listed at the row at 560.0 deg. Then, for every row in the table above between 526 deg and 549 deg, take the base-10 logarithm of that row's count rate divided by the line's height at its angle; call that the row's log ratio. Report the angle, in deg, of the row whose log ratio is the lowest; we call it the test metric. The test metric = 545.0 deg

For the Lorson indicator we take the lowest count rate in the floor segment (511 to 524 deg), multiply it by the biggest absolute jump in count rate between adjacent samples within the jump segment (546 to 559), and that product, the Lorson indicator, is 1357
